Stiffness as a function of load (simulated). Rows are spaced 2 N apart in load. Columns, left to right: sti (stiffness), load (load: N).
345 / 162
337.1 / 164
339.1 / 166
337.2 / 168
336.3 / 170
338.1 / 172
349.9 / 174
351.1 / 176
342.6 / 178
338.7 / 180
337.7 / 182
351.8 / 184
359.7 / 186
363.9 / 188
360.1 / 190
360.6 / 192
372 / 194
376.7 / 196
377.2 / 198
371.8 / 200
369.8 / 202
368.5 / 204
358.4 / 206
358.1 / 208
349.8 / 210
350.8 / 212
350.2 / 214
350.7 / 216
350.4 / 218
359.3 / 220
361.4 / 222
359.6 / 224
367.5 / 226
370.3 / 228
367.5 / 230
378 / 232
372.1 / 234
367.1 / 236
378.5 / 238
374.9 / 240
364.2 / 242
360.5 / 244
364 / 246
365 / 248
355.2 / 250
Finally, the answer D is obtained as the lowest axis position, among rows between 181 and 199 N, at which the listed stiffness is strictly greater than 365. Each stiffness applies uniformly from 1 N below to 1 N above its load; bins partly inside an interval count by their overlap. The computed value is 194 N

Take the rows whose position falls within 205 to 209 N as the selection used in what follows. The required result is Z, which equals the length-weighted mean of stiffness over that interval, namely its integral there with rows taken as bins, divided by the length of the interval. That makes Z 358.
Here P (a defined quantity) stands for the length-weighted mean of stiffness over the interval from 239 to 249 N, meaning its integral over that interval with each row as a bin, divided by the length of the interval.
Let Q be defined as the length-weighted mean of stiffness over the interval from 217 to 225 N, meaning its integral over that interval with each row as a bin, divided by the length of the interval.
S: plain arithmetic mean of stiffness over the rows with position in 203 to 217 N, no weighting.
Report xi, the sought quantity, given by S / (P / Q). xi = 347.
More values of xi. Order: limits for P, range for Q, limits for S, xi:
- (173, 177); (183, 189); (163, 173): 345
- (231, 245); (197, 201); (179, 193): 357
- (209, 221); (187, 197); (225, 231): 384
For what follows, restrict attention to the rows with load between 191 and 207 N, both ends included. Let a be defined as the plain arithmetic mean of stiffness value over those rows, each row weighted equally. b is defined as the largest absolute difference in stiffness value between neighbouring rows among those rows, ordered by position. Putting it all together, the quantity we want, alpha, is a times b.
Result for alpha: 4211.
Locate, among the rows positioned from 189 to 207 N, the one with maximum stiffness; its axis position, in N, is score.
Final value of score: 198 N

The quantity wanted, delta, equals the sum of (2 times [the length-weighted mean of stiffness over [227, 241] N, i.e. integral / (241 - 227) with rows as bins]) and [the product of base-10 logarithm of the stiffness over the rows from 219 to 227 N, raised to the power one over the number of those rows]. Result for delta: 748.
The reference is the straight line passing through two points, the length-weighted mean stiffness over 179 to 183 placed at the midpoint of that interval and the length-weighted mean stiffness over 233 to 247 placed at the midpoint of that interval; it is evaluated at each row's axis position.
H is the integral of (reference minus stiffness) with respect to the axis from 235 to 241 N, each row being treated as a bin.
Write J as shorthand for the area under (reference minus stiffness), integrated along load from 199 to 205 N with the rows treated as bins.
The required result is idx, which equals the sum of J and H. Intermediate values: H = -35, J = -126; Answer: -160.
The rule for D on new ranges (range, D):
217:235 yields 226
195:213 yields 196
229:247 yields 230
